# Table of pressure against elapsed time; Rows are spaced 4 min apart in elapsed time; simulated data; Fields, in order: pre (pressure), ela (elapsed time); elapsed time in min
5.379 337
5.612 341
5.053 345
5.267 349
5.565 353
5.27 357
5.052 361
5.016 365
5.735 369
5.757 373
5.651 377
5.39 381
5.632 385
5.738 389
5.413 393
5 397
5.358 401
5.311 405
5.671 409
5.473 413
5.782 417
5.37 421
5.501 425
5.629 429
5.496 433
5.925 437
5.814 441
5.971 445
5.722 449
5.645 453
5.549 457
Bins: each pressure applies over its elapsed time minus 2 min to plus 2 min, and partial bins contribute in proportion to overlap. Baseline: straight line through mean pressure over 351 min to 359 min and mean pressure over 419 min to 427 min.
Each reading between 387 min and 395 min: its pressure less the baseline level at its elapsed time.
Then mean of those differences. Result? 0.15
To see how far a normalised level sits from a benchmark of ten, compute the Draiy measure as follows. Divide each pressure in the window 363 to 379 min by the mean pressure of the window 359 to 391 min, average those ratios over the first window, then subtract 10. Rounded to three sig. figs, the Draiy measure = -8.99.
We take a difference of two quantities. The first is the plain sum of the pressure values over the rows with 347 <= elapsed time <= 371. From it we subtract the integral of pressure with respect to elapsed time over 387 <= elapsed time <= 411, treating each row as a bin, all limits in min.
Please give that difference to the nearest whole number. -98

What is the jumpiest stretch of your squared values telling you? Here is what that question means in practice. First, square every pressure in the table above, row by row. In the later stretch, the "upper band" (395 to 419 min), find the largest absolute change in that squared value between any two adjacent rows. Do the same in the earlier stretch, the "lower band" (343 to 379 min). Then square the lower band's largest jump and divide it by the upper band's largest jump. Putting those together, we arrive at 15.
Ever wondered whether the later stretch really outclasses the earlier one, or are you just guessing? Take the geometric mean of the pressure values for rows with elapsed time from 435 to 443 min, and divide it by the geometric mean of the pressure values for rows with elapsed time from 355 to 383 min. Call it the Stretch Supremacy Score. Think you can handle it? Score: 1.09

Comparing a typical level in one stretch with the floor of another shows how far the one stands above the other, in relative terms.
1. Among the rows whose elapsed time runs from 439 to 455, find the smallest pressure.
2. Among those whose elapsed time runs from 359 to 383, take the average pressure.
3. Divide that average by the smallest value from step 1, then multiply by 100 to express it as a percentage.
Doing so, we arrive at 96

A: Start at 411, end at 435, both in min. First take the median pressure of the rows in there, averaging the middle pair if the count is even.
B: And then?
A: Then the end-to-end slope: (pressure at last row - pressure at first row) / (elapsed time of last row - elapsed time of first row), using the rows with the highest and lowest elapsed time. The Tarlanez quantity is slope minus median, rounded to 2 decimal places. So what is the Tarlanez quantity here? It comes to -5.50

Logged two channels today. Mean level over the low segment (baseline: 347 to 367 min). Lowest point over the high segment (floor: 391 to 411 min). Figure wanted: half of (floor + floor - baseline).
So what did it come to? 2.38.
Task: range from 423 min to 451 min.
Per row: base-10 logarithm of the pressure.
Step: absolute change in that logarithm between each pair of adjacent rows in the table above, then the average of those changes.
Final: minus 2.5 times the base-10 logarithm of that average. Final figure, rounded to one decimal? 4.5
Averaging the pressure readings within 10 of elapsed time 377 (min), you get 5.63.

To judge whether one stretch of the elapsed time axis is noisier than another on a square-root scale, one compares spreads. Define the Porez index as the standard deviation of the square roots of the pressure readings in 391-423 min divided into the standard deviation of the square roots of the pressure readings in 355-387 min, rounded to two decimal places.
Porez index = 1.27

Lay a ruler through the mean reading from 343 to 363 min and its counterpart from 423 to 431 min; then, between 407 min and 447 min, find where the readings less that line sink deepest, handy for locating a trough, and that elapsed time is 421 min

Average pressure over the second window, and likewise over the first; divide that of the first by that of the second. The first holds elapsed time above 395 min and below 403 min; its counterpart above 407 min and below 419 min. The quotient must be 0.9179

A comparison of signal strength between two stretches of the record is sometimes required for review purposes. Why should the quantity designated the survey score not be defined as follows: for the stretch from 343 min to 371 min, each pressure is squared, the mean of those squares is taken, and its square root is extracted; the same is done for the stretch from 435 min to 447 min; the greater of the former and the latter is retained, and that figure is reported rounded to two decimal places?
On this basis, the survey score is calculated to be 5.90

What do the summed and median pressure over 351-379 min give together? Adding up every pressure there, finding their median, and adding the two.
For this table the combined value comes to 44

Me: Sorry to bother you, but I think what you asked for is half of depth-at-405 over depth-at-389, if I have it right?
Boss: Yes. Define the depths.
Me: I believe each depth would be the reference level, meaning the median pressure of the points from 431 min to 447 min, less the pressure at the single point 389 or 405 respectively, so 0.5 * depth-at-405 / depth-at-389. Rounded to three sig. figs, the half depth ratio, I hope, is 2.12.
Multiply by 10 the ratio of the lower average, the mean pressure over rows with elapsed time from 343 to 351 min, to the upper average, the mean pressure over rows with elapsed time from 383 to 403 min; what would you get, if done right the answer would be 9.5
